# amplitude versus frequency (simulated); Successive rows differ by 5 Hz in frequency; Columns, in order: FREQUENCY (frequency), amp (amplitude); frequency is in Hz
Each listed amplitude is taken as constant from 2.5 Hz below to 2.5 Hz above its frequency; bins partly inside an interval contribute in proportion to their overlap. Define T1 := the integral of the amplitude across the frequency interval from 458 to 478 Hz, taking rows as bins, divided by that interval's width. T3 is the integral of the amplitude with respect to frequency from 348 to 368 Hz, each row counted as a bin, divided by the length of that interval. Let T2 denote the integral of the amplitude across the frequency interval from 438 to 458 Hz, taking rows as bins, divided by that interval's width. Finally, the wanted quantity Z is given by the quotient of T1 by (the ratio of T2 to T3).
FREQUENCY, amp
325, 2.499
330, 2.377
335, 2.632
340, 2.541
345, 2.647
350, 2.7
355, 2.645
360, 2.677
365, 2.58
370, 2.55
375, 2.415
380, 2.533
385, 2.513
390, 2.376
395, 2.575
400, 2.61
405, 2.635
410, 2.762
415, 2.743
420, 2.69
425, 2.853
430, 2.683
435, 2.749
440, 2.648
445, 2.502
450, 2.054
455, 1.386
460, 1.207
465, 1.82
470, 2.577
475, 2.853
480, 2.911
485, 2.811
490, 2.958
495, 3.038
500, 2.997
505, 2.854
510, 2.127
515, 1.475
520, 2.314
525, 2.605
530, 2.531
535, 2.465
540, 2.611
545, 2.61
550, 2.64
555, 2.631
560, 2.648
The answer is 2.70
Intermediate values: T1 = 2.16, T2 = 2.11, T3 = 2.65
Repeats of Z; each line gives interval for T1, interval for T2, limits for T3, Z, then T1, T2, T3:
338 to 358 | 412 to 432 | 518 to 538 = 2.39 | 2.64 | 2.74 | 2.49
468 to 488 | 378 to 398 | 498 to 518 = 2.62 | 2.80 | 2.50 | 2.35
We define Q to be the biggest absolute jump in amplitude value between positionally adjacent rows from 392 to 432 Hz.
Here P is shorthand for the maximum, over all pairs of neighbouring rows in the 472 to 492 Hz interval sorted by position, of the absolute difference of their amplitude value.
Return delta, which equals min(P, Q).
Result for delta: 0.15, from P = 0.15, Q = 0.17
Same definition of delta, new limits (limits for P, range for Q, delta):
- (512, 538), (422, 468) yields 0.67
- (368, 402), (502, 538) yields 0.20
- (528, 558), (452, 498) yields 0.15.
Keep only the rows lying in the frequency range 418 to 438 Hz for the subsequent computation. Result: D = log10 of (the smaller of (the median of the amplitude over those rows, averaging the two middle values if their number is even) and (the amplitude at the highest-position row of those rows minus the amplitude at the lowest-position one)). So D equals -1.23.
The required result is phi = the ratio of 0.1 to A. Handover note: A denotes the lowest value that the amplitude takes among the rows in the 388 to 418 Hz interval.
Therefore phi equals 0.042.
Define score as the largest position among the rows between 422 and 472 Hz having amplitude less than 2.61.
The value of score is 470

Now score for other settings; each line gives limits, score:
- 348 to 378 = 375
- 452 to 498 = 470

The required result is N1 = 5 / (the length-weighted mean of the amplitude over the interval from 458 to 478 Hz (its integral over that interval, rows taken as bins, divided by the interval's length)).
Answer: 2.32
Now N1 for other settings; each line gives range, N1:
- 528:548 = 1.96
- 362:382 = 1.98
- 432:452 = 2.00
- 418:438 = 1.82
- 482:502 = 1.70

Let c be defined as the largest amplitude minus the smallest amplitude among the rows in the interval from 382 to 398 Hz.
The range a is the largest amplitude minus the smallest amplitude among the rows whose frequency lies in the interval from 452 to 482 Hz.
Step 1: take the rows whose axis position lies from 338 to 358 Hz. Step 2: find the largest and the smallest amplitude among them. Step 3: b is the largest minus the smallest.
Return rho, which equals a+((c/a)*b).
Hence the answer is 1.7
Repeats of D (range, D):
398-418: -0.88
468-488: -0.63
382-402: -1.01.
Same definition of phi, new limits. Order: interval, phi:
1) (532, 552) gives 0.041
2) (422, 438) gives 0.037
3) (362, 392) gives 0.042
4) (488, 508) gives 0.035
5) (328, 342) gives 0.042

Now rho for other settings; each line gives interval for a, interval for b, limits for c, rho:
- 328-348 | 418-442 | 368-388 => 0.4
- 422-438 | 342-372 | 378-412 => 0.5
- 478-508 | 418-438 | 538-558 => 0.2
